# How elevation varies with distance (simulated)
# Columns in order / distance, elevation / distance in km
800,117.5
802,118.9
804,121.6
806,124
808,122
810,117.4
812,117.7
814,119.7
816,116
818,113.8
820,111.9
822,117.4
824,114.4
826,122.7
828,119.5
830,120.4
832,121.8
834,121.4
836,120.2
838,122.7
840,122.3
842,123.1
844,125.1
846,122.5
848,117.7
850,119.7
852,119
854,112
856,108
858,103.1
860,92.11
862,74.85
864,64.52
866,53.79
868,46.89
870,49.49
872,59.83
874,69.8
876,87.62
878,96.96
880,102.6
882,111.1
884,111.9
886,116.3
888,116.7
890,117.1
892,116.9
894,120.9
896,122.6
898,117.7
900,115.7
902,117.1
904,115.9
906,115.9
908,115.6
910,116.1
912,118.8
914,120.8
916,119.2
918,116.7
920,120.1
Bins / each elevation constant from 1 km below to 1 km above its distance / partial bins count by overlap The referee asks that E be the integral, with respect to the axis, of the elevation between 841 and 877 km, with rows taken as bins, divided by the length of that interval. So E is 92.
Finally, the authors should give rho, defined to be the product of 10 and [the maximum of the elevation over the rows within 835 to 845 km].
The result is 1251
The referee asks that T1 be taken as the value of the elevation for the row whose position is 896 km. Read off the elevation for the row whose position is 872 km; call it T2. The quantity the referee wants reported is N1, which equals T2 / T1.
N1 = 0.49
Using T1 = 122.6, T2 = 59.83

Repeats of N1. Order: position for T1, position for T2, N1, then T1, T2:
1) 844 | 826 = 0.98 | 125.1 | 122.7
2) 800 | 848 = 1.00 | 117.5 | 117.7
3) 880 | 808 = 1.19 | 102.6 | 122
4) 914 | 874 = 0.58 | 120.8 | 69.8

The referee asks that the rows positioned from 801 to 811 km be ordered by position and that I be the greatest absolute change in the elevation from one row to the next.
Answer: 5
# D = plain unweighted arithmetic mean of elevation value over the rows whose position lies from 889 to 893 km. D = 117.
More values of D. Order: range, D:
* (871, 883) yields 88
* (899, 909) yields 116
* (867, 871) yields 48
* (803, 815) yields 120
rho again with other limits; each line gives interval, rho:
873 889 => 1167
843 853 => 1251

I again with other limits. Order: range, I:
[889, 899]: 5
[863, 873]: 11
